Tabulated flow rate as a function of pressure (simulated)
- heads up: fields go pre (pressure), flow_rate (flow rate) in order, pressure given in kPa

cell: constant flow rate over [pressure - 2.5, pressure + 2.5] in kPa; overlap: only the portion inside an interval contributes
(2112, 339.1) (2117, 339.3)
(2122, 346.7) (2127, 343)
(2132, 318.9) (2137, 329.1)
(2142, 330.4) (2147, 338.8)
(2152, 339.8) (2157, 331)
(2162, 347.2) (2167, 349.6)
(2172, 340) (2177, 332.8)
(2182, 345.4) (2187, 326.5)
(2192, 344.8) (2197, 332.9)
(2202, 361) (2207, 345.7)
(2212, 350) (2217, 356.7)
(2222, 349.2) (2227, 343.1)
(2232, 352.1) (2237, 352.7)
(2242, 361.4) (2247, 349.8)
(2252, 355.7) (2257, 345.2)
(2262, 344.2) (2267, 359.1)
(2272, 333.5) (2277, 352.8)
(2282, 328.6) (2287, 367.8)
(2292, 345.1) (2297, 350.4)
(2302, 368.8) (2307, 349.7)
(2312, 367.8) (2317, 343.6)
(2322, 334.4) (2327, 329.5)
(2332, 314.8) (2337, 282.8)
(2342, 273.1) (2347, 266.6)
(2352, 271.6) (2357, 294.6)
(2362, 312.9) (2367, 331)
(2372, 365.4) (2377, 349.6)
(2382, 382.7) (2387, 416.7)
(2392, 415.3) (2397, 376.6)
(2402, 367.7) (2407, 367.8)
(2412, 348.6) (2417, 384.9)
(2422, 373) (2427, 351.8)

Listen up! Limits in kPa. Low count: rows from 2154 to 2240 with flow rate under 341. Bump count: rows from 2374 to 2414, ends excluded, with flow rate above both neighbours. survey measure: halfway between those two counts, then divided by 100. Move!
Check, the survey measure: 0.035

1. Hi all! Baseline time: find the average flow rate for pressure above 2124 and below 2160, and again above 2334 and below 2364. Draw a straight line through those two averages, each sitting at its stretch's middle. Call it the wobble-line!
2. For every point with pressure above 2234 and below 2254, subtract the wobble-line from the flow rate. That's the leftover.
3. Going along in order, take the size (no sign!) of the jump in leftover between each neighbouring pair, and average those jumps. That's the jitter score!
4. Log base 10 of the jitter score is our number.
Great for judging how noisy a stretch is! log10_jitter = 0.96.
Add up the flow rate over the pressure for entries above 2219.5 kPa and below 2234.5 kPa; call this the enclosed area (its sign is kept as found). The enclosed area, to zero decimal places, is 5222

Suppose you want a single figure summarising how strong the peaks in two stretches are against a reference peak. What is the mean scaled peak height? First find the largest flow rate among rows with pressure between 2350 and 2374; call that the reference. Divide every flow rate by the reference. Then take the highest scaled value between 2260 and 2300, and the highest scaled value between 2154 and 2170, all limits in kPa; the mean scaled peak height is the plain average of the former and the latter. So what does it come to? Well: 0.98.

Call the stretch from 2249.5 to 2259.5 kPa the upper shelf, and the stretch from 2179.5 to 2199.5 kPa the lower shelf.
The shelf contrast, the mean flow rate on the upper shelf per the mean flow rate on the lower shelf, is 1.04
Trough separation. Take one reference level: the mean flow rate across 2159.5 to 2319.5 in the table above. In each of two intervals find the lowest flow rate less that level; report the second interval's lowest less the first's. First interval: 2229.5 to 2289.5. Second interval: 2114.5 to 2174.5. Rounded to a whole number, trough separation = -10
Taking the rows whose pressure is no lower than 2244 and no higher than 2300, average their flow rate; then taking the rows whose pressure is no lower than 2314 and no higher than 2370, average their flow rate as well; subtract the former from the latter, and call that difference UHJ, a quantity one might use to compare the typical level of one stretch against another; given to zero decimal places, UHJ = -43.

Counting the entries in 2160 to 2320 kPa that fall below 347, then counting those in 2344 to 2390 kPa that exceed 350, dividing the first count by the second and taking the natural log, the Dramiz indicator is 1.5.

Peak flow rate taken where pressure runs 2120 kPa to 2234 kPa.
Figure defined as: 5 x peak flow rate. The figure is 1805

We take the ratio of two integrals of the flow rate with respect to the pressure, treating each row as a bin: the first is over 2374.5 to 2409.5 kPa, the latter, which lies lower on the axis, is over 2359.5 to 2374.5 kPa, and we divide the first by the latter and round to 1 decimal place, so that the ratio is 2.7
